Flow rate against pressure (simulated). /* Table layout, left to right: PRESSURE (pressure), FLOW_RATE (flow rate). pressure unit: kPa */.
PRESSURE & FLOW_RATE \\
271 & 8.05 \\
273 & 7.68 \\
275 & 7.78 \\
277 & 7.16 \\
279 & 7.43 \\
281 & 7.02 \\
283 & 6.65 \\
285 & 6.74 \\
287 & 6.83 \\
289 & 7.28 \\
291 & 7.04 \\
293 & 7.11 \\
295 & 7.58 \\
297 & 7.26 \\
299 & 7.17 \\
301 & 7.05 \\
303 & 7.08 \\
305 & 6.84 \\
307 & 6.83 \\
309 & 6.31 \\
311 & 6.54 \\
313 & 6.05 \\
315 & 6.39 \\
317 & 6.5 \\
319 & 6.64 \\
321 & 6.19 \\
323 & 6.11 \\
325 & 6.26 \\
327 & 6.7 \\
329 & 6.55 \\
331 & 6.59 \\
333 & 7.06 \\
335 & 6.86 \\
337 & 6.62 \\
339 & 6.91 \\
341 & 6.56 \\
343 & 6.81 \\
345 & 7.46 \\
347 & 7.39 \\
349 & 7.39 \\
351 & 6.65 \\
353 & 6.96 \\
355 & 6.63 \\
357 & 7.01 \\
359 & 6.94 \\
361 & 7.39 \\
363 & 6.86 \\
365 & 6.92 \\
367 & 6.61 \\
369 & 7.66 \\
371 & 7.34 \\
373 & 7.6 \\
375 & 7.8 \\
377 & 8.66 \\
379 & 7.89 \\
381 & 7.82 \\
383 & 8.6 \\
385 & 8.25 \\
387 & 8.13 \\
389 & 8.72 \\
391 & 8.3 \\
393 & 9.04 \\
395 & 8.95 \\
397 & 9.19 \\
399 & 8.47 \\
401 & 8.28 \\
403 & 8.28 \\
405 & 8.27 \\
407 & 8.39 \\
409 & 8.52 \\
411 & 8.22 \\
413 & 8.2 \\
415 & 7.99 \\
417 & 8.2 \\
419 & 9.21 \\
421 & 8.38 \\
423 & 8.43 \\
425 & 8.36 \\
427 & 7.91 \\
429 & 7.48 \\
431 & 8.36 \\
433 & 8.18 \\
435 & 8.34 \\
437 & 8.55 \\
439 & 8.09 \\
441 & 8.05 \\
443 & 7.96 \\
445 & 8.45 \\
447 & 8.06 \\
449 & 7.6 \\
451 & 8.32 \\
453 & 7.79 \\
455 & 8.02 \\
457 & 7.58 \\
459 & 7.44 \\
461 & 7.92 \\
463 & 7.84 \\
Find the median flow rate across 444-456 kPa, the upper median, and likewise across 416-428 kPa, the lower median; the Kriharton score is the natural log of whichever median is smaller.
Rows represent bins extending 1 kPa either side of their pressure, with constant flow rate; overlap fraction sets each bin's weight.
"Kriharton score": 2.08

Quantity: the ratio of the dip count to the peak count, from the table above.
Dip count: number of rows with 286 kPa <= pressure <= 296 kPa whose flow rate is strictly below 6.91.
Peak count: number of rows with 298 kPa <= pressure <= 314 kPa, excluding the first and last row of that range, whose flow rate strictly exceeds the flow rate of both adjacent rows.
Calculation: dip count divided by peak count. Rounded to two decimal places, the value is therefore 0.50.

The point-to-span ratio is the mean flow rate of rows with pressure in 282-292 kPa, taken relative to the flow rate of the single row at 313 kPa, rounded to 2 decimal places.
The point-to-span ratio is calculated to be 1.14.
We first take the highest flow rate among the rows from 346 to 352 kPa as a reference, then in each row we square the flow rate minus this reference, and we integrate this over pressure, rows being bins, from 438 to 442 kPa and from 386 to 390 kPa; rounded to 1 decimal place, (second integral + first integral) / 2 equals 3.2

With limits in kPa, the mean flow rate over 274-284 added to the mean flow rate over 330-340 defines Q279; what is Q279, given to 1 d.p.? 14.0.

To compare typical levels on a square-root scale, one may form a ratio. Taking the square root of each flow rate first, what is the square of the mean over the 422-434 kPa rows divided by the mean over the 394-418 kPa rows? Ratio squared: 0.97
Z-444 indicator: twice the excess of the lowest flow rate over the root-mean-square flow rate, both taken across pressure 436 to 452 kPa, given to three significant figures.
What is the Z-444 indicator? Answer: -1.08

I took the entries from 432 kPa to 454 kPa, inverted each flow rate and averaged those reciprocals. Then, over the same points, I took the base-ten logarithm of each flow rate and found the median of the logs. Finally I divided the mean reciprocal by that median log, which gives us 0.14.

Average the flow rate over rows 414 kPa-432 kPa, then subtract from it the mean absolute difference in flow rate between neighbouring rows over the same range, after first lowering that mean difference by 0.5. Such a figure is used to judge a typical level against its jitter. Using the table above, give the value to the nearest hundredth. 8.27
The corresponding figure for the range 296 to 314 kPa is 7.08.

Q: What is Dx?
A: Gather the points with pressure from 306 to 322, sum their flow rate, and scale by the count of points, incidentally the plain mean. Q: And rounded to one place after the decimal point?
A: 6.4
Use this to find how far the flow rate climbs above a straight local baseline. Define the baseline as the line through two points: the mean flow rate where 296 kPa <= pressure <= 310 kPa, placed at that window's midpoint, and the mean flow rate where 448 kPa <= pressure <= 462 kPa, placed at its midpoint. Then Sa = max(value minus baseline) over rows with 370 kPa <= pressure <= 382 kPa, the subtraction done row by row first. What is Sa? 1.3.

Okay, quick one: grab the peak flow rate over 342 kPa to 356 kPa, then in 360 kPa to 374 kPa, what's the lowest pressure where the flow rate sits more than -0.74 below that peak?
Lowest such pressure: 361 kPa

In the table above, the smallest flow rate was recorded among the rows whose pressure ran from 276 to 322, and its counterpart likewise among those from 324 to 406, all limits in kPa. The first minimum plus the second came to 12.3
